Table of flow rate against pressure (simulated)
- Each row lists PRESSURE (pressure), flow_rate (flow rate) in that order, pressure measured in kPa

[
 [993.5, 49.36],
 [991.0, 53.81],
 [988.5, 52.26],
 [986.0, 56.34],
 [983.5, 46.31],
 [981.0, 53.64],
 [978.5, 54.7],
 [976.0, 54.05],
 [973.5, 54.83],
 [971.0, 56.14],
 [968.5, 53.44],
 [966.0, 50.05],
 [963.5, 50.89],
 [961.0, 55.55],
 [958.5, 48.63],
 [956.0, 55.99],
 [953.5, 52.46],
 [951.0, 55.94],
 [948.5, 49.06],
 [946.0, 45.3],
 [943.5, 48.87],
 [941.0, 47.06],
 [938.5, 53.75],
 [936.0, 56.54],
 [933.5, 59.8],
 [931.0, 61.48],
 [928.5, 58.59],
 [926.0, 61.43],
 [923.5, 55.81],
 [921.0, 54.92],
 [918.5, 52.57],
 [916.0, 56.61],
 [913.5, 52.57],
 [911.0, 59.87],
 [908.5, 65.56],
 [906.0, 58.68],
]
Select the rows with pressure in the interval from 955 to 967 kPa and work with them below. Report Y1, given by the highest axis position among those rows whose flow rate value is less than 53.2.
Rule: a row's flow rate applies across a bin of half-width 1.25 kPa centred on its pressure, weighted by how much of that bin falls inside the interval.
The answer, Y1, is 966.0 kPa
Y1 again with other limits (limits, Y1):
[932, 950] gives 948.5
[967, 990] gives 988.5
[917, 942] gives 941.0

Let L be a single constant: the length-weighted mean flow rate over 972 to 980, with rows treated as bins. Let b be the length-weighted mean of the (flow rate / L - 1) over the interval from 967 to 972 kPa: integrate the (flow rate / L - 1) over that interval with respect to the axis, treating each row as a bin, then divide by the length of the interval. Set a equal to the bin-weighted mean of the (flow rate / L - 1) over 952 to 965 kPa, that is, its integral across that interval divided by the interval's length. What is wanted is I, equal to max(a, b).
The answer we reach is 0.00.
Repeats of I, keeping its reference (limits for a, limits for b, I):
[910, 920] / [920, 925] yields 0.02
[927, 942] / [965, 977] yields 0.03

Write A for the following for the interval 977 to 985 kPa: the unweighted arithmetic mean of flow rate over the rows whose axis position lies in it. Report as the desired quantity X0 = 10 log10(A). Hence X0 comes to 17.1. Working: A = 52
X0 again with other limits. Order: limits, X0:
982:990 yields 17.1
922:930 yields 17.7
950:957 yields 17.4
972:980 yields 17.4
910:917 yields 17.5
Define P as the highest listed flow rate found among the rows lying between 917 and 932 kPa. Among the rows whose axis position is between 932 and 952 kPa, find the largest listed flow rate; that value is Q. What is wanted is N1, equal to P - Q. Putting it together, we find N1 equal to 1.7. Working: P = 61.48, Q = 59.8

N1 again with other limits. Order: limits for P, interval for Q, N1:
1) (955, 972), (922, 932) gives -5.3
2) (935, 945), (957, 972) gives 0.4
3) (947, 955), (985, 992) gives -0.4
